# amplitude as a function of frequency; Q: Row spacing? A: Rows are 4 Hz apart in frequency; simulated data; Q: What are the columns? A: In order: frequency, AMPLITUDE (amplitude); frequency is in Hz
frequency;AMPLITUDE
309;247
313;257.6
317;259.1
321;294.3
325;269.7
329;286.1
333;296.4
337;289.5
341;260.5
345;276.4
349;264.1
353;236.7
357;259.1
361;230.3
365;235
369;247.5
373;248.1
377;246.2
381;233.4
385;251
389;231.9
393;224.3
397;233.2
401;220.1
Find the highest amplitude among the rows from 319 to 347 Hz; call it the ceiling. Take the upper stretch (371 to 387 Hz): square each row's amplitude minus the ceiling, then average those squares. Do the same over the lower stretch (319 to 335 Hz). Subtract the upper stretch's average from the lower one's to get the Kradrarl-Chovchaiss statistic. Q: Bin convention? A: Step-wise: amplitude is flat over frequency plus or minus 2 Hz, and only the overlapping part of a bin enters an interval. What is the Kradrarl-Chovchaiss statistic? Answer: -2515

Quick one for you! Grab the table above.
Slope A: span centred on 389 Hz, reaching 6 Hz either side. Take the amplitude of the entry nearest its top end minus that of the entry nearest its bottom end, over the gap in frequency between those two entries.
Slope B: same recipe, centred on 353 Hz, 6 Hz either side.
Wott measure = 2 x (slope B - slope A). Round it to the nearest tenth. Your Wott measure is 5.4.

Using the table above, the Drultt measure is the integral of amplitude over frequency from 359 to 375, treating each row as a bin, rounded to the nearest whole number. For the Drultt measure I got 3844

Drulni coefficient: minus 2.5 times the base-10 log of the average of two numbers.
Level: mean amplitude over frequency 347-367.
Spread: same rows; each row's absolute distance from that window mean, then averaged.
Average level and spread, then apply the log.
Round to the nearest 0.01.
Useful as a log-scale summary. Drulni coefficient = -5.28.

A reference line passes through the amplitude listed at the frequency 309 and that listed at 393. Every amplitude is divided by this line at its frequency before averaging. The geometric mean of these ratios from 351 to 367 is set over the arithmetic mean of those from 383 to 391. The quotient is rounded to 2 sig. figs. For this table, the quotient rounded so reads 0.96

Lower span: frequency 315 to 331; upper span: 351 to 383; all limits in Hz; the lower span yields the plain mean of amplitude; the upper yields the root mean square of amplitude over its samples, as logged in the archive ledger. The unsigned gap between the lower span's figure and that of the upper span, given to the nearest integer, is 35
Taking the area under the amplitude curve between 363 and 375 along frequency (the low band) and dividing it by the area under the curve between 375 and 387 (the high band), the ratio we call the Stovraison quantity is 1.000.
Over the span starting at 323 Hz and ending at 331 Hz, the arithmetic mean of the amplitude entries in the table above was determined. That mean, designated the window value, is 278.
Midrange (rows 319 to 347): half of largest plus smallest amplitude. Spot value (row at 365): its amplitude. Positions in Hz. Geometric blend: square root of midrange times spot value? 256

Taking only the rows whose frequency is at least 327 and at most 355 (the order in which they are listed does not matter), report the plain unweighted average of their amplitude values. 273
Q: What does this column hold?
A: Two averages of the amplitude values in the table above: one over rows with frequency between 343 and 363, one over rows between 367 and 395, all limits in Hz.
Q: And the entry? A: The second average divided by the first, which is 0.95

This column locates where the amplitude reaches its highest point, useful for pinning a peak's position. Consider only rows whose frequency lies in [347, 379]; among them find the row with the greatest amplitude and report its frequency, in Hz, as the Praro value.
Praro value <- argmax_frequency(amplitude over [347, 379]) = 349 Hz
